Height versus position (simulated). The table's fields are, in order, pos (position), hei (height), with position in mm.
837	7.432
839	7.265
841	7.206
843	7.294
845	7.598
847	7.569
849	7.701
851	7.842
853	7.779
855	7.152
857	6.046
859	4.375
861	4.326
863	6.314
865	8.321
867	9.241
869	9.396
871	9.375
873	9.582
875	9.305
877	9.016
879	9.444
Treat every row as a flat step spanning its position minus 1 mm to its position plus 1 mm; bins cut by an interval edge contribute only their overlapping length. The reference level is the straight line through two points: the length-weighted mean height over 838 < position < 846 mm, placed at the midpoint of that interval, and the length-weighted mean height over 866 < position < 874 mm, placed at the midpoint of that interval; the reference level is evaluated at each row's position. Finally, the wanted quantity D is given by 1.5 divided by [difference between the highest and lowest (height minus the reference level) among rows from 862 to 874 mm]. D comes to 0.6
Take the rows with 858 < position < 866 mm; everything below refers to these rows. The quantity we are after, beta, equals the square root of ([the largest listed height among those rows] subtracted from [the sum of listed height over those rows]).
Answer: 3.9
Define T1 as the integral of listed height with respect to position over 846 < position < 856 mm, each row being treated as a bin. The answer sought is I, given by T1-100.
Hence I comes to -24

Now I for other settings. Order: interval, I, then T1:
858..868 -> -35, 65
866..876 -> -6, 94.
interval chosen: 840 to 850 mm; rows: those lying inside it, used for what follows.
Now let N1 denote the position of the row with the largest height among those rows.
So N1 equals 849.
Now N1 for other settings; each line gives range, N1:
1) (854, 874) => 873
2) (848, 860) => 851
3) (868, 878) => 873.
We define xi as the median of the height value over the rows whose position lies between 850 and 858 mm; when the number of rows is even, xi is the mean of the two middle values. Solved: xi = 7.5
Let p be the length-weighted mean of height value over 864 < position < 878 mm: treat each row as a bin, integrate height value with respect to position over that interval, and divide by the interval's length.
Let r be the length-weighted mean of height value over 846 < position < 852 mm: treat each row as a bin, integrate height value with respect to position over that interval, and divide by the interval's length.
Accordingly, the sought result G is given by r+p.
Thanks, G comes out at 16.9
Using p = 9.2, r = 7.70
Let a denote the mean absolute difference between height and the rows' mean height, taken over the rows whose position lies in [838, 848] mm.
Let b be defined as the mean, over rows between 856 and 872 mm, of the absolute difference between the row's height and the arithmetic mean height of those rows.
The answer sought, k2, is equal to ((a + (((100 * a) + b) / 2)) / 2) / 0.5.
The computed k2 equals 9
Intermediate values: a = 0.16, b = 1.91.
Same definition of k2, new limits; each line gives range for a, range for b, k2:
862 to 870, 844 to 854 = 51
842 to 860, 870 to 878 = 42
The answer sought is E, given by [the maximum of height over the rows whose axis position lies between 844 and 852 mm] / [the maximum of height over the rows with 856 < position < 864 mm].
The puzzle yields 1.24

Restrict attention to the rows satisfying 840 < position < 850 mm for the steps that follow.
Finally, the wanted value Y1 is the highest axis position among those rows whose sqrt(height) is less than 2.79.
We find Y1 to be 849 mm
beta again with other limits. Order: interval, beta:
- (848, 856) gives 4.8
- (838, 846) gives 4.7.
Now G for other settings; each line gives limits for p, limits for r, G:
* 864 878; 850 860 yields 15.8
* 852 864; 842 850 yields 13.5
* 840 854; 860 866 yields 13.9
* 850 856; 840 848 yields 15.0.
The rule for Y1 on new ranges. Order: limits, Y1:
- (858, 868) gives 863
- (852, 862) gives 861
